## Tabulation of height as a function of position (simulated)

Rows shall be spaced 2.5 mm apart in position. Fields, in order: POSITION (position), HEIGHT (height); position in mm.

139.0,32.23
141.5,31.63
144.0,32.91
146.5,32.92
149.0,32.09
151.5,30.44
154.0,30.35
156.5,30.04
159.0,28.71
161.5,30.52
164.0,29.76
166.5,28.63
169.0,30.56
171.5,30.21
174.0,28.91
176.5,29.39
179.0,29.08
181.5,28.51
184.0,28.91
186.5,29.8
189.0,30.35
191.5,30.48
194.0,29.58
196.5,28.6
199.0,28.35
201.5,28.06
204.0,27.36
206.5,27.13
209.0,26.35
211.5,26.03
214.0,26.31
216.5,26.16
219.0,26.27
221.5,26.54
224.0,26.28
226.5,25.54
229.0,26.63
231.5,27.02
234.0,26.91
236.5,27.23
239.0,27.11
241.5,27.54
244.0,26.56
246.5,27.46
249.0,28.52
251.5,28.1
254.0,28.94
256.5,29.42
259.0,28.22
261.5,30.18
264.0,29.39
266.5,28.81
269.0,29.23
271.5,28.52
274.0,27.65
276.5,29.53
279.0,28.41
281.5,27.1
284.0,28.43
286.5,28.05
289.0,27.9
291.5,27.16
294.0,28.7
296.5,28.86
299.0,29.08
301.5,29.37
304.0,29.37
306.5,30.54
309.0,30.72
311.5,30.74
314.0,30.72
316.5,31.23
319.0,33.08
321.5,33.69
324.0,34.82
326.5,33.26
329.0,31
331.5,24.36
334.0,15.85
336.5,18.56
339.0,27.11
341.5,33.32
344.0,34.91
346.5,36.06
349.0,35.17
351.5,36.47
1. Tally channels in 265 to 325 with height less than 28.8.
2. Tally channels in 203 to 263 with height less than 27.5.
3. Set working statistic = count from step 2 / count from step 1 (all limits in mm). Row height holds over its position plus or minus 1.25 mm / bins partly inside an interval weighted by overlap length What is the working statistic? 1.89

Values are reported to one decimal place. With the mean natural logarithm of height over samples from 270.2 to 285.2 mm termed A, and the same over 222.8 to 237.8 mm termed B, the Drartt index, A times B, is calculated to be 11.0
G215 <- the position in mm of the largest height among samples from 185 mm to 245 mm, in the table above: 191.5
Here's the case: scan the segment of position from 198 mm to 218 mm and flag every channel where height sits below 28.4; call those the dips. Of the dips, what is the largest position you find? 216.5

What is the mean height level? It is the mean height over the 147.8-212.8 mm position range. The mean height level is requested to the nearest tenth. 29.2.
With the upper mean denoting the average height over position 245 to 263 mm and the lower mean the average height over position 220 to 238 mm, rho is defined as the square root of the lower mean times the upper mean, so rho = 27.6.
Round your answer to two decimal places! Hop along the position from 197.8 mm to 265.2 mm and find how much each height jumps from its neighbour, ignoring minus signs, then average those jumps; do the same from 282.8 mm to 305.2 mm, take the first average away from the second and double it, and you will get -0.30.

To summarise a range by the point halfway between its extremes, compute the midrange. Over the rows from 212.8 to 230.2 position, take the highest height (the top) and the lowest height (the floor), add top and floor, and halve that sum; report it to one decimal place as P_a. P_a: 26.1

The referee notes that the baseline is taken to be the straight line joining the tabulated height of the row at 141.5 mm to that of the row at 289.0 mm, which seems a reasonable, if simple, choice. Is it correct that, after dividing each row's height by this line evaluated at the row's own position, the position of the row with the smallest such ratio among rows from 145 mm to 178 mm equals 159.0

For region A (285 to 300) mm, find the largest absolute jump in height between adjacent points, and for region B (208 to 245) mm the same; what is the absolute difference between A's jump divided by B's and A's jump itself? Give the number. 0.13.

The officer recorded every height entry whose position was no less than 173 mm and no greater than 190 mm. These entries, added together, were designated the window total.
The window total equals 205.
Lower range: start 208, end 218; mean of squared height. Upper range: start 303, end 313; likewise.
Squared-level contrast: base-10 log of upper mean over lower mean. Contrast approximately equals 0.13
